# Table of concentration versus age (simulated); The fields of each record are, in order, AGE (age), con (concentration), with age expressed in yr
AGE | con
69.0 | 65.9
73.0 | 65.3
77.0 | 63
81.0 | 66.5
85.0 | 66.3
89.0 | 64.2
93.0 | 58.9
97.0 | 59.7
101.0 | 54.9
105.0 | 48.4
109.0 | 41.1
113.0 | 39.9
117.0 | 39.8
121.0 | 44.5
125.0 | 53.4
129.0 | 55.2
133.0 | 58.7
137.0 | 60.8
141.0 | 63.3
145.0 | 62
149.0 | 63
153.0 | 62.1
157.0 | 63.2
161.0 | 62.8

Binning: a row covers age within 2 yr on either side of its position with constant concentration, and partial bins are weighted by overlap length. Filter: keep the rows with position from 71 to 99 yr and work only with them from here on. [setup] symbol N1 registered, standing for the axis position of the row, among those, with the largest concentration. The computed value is 81.0 yr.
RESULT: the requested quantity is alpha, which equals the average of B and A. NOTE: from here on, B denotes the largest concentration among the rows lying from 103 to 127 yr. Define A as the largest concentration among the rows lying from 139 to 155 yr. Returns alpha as 58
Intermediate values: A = 63.3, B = 53.4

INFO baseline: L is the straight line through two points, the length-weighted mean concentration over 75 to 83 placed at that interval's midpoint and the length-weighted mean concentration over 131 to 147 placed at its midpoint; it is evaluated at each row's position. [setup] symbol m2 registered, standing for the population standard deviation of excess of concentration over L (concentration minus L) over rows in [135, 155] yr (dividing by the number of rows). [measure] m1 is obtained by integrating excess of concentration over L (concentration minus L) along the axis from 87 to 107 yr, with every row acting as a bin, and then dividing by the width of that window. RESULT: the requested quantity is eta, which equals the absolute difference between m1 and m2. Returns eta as 8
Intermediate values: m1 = -6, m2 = 1.0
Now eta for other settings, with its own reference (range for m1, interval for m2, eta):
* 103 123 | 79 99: 23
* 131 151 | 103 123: 3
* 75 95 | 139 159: 1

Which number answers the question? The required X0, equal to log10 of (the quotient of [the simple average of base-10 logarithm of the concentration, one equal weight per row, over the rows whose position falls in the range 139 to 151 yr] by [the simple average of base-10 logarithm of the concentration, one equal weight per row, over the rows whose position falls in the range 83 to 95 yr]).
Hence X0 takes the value 0.000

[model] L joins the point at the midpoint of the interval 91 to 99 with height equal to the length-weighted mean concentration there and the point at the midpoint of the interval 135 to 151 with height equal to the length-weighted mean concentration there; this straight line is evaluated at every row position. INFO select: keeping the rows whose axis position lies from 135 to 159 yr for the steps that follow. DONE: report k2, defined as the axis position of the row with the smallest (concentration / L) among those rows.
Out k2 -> 137.0 yr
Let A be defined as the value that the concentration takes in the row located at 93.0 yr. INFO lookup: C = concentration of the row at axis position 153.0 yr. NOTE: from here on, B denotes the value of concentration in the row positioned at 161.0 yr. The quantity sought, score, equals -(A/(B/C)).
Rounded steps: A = 58.9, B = 62.8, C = 62.1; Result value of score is -58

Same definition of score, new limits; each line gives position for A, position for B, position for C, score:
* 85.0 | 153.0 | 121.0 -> -48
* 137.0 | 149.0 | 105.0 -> -47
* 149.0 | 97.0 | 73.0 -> -69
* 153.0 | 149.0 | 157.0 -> -62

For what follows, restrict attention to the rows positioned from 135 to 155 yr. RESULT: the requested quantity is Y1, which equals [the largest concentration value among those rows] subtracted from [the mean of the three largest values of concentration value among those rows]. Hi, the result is -0.5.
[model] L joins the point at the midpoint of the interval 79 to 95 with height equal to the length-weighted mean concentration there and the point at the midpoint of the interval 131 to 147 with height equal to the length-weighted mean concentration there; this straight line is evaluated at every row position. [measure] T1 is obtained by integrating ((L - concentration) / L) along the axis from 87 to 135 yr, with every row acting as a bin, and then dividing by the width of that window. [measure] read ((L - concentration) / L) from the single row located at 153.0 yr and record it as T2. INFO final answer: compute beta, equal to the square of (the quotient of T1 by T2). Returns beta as 43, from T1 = 0.178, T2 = -0.03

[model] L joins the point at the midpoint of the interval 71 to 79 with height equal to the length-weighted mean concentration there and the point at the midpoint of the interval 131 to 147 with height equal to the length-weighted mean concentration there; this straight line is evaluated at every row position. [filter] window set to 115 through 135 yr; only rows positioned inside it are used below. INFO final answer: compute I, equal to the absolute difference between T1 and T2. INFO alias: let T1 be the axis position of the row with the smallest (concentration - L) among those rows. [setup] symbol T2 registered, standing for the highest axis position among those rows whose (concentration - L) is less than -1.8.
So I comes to 16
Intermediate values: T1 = 117.0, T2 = 133.0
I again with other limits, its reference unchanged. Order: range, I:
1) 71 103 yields 0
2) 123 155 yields 8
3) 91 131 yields 16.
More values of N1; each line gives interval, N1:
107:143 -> 141.0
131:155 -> 141.0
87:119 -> 89.0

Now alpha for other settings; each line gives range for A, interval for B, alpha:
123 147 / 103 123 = 56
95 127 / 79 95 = 63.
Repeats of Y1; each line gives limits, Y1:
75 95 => -0.8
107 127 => -7.1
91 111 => -1.9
